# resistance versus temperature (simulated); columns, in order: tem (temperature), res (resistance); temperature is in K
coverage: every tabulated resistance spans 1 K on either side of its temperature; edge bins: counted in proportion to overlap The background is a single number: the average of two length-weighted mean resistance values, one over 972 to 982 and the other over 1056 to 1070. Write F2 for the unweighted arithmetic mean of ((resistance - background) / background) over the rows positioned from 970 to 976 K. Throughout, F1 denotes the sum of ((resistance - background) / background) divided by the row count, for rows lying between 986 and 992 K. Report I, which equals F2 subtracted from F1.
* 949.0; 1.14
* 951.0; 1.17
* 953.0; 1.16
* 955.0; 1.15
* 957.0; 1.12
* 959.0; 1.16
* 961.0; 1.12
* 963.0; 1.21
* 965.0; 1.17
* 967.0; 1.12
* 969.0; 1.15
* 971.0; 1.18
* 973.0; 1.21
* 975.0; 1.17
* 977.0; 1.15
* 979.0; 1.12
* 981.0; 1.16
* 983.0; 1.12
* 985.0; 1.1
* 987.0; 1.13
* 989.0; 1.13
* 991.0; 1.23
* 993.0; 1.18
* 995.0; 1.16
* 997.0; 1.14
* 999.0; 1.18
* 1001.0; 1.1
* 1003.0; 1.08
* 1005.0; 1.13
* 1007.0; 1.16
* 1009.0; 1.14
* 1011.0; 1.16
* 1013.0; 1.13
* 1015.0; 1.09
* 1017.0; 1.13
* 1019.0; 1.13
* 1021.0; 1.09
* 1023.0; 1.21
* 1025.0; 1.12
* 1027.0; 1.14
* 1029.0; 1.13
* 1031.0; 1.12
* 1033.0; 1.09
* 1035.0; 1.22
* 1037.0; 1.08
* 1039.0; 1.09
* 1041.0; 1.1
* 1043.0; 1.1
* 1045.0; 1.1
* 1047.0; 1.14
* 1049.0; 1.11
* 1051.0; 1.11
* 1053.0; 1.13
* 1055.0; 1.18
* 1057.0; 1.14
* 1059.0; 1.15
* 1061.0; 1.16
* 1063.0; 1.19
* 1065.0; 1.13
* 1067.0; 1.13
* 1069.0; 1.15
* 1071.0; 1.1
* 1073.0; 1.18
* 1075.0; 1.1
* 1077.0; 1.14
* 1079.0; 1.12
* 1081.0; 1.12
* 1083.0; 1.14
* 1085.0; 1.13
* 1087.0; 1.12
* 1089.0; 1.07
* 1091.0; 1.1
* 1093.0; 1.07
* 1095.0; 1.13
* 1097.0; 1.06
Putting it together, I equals -0.020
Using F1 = 0.006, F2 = 0.027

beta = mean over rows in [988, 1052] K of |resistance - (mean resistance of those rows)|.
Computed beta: 0.030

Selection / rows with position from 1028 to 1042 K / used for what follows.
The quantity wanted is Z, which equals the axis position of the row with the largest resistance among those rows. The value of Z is 1035.0 K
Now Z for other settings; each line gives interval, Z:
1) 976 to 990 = 981.0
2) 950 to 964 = 963.0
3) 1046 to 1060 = 1055.0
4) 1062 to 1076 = 1063.0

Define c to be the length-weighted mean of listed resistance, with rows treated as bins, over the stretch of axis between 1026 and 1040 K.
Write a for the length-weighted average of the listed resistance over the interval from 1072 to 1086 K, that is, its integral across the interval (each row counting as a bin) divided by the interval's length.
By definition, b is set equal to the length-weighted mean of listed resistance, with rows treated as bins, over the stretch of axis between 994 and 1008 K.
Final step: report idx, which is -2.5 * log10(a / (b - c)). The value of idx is -5.0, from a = 1.13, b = 1.136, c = 1.124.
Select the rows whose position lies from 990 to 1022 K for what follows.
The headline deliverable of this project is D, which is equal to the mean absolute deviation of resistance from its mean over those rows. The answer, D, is 0.0294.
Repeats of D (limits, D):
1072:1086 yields 0.0176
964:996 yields 0.0275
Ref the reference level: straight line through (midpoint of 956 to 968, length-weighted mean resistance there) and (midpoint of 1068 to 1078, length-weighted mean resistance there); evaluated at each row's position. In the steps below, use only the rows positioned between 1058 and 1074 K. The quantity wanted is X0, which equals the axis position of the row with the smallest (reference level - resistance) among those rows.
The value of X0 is 1063.0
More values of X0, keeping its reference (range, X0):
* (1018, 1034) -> 1023.0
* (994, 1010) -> 999.0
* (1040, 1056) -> 1055.0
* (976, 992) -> 991.0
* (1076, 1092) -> 1083.0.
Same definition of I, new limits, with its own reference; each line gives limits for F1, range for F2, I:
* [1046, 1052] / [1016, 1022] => 0.003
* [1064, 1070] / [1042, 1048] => 0.020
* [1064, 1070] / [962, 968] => -0.026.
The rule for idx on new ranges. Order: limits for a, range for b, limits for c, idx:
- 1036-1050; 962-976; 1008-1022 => -3.4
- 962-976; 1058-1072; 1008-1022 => -4.4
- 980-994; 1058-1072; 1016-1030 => -5.3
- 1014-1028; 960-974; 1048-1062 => -4.1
